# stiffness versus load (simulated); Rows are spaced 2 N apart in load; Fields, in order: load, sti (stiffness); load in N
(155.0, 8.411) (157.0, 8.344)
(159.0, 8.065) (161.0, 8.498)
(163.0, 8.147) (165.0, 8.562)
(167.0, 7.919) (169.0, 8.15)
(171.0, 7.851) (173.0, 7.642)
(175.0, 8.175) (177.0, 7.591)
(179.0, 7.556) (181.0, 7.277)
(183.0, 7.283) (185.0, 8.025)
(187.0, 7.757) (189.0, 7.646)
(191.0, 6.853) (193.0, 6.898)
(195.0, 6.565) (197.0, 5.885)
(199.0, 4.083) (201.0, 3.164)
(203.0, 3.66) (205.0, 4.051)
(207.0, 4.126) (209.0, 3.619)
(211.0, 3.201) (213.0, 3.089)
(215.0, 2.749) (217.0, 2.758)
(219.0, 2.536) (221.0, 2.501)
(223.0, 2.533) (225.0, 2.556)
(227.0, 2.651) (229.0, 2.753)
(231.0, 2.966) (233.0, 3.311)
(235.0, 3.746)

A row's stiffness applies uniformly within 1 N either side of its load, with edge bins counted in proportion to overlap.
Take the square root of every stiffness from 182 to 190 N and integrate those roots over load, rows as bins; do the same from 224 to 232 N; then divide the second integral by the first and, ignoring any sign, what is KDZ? 0.60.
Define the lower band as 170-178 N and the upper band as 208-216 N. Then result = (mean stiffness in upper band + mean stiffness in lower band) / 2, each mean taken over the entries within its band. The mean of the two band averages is 5.5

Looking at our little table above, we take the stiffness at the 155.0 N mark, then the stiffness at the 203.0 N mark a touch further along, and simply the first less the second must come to 4.8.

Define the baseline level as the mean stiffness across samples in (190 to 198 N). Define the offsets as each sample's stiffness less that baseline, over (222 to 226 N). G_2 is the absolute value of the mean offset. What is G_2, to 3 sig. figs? 4.01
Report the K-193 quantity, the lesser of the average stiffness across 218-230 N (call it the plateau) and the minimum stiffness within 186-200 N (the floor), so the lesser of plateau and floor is 2.59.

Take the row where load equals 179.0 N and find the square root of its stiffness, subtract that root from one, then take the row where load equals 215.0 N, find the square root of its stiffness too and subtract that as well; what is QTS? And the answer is -3.41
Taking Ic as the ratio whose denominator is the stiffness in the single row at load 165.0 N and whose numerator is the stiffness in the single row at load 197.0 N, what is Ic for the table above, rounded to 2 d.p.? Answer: 0.69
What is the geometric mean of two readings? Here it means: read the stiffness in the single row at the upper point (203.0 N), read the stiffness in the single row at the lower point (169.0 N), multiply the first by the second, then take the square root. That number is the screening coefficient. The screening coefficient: 5.5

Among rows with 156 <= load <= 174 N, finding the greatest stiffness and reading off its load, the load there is 165.0 N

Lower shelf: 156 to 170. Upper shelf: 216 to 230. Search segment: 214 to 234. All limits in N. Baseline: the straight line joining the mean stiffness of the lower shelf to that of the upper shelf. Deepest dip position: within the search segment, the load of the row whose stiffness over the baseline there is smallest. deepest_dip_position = 215.0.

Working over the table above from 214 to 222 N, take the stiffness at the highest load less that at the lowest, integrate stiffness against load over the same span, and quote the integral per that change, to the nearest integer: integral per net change -85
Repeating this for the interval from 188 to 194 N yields -57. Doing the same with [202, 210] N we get -754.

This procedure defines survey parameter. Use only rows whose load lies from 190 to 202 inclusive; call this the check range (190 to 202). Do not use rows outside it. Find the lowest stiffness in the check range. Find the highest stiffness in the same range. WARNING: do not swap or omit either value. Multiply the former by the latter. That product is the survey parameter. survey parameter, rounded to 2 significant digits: 22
